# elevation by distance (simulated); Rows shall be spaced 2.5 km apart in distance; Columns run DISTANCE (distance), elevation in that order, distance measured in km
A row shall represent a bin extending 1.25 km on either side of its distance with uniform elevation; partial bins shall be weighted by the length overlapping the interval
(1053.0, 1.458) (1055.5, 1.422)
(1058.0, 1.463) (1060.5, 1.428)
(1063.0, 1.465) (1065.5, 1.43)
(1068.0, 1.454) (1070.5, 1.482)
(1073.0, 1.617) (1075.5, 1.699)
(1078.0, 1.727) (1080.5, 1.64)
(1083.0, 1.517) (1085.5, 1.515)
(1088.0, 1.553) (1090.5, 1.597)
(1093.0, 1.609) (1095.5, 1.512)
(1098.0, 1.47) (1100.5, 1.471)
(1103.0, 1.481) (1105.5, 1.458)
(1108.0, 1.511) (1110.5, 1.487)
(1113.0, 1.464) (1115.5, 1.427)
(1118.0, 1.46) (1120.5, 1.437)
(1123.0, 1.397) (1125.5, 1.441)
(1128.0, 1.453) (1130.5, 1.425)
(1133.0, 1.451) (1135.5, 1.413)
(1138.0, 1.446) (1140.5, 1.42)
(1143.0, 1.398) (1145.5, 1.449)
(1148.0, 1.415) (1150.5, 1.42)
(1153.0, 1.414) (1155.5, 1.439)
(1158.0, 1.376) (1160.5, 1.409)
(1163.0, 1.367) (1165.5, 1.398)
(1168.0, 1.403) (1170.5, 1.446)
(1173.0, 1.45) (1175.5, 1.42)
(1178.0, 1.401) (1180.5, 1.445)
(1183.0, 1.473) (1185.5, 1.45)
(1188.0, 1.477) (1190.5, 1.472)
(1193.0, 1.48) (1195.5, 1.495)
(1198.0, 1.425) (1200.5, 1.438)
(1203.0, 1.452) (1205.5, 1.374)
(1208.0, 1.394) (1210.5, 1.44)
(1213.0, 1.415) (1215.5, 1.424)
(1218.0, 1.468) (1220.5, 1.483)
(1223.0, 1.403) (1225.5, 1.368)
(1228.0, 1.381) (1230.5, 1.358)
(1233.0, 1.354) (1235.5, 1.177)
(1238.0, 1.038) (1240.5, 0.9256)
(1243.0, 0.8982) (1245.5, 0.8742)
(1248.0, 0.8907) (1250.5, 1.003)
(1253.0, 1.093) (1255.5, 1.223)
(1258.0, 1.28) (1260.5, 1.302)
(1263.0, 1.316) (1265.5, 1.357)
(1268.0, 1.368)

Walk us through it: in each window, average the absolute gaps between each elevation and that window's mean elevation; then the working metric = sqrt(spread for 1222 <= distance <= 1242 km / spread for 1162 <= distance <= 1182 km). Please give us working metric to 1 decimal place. 2.5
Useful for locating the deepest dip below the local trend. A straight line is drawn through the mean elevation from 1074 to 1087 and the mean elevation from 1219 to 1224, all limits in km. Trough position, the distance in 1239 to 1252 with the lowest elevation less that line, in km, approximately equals 1245.5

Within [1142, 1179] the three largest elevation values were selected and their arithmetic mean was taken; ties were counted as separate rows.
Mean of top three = 1.45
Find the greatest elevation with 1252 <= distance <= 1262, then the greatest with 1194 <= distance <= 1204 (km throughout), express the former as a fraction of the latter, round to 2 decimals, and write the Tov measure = 0.87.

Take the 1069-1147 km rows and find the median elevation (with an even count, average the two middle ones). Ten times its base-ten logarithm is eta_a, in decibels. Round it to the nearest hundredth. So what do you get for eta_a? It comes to 1.67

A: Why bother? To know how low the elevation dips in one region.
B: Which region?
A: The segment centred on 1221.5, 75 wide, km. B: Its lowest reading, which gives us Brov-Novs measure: 0.8742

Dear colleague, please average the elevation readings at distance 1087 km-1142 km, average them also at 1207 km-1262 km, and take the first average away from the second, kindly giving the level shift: -0.24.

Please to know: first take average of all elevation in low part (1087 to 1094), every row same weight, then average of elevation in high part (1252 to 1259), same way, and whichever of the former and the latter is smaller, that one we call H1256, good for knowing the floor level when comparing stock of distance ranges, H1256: 1.20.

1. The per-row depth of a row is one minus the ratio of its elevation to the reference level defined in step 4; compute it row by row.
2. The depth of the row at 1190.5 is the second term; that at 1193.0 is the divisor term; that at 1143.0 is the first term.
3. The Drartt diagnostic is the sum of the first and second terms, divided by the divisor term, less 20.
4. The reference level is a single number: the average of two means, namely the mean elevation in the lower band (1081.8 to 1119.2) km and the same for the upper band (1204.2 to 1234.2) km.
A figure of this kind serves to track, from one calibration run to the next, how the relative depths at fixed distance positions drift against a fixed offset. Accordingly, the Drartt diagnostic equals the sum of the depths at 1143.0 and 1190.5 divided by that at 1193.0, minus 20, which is -21.4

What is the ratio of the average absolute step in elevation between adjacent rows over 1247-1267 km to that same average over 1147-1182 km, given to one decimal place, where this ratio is 2.5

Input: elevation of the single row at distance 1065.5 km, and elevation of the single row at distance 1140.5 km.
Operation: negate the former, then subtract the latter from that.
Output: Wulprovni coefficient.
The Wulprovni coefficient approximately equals -2.85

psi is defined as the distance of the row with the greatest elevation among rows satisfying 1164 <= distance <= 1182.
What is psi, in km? 1173.0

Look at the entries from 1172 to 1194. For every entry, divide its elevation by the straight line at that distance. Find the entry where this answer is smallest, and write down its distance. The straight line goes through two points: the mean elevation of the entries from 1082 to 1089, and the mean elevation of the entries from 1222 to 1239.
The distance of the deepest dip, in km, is 1178.0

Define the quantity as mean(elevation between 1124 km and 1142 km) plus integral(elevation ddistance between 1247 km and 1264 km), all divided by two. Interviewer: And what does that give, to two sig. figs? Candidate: 11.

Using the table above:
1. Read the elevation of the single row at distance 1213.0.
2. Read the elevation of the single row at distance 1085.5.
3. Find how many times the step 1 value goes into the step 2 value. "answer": 1.07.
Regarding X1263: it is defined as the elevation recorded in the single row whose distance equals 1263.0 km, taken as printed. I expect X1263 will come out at 1.316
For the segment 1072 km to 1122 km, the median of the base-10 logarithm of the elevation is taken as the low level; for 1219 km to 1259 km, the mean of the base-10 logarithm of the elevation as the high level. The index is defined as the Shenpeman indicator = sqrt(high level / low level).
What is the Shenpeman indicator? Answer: 0.59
